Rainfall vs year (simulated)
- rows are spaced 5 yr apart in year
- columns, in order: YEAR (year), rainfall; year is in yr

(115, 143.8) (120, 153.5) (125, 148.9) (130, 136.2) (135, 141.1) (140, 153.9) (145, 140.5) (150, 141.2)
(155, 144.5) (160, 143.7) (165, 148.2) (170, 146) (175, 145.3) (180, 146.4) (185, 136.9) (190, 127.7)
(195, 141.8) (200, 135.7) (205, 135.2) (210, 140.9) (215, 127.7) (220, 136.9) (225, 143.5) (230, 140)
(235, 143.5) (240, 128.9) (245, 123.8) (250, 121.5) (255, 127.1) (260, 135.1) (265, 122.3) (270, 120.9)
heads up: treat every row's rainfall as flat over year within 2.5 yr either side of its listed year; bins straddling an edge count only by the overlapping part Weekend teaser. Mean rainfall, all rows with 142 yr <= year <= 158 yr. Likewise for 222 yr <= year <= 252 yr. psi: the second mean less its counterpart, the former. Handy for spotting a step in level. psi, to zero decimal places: -9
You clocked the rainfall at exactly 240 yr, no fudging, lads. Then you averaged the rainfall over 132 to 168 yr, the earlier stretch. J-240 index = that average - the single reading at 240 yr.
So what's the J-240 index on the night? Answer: 16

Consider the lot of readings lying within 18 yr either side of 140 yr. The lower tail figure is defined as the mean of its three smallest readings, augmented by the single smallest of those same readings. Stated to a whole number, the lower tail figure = 275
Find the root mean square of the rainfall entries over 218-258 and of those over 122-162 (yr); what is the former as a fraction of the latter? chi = 0.93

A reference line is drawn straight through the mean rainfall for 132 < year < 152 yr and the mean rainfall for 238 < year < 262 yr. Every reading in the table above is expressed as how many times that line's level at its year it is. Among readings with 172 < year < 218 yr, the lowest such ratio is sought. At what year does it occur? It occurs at 190 yr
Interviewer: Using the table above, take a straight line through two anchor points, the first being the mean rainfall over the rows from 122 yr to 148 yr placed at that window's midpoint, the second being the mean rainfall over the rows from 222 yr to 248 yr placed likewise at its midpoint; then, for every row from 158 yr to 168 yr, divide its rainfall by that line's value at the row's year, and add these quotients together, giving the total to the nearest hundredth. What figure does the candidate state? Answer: 2.06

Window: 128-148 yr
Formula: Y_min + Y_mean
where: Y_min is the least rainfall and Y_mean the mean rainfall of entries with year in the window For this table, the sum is 279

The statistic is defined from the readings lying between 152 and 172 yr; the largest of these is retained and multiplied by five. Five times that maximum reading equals 741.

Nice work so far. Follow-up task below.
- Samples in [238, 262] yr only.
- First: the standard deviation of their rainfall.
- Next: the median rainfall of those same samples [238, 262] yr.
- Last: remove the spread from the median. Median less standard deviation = 122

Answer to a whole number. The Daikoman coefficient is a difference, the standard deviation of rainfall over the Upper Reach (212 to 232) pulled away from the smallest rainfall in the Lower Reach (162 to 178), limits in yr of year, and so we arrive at 139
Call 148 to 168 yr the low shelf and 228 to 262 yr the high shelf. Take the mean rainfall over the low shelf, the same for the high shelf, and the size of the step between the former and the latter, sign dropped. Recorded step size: 13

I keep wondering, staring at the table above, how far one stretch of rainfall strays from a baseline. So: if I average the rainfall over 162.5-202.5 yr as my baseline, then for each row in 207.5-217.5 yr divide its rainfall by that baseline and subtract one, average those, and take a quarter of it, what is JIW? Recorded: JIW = -0.012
